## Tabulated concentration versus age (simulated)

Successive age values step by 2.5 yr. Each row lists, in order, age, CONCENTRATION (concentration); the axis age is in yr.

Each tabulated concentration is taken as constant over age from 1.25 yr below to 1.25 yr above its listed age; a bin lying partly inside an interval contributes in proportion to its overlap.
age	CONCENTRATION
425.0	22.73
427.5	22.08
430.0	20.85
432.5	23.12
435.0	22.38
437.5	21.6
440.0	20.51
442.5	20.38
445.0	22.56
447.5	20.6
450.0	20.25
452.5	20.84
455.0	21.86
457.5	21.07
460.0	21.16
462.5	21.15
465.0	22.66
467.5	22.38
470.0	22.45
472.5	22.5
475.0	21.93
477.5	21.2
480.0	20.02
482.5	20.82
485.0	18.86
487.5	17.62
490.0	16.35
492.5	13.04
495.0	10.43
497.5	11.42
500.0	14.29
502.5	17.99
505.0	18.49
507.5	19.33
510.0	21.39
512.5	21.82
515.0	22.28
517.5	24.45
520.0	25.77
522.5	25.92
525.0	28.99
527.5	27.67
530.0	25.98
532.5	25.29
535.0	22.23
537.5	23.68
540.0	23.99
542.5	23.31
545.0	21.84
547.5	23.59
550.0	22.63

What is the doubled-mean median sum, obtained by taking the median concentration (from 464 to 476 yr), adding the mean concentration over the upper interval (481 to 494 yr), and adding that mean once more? 57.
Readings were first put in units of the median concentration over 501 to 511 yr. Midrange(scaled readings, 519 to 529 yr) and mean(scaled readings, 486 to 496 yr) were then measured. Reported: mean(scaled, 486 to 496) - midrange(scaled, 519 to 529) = -0.7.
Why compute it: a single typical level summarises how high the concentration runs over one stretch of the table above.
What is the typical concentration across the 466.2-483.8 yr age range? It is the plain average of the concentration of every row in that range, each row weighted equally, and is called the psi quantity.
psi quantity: 21.6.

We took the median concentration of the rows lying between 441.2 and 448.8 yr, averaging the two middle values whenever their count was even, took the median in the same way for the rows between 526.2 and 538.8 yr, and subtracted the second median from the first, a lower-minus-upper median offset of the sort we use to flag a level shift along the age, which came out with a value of -4.7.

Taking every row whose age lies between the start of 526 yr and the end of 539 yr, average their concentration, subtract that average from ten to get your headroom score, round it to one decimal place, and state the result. -15.0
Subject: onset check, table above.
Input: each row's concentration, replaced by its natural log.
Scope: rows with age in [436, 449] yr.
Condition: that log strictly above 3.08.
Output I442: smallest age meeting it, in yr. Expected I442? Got 445.0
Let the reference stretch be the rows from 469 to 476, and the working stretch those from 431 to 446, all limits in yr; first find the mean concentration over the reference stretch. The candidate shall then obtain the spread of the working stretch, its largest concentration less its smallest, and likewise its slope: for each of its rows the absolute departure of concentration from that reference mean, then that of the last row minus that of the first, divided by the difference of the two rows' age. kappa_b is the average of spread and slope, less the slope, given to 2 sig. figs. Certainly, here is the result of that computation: 1.4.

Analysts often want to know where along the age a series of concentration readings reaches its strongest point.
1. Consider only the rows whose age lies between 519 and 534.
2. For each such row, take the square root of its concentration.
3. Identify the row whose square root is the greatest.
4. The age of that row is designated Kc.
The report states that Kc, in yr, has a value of 525.0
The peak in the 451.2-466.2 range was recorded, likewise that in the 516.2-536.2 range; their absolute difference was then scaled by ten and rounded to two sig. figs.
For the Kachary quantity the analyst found 63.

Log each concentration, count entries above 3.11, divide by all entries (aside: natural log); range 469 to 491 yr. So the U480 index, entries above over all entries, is 0.22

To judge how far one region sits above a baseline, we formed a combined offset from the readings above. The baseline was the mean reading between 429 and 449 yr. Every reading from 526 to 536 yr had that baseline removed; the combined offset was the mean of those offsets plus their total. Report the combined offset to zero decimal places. 19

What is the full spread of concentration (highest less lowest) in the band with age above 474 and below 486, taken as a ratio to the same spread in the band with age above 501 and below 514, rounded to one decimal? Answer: 0.8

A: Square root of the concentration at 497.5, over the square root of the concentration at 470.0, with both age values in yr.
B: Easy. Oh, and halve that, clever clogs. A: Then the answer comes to 0.357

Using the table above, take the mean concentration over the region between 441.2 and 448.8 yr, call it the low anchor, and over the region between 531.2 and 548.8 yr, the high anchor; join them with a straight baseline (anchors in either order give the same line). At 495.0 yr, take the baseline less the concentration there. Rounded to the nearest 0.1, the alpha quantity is 11.9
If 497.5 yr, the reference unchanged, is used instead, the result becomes 11.0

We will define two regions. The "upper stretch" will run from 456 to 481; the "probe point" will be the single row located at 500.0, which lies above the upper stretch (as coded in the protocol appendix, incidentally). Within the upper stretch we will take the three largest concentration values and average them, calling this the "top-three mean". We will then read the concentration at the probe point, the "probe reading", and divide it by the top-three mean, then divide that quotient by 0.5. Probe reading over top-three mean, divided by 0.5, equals 1.3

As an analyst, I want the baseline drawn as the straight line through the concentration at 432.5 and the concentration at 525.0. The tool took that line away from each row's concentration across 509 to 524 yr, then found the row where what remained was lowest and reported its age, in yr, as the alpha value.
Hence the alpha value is 510.0 yr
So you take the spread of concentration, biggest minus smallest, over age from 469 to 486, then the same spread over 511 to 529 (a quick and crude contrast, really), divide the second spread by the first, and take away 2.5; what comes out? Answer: -0.5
